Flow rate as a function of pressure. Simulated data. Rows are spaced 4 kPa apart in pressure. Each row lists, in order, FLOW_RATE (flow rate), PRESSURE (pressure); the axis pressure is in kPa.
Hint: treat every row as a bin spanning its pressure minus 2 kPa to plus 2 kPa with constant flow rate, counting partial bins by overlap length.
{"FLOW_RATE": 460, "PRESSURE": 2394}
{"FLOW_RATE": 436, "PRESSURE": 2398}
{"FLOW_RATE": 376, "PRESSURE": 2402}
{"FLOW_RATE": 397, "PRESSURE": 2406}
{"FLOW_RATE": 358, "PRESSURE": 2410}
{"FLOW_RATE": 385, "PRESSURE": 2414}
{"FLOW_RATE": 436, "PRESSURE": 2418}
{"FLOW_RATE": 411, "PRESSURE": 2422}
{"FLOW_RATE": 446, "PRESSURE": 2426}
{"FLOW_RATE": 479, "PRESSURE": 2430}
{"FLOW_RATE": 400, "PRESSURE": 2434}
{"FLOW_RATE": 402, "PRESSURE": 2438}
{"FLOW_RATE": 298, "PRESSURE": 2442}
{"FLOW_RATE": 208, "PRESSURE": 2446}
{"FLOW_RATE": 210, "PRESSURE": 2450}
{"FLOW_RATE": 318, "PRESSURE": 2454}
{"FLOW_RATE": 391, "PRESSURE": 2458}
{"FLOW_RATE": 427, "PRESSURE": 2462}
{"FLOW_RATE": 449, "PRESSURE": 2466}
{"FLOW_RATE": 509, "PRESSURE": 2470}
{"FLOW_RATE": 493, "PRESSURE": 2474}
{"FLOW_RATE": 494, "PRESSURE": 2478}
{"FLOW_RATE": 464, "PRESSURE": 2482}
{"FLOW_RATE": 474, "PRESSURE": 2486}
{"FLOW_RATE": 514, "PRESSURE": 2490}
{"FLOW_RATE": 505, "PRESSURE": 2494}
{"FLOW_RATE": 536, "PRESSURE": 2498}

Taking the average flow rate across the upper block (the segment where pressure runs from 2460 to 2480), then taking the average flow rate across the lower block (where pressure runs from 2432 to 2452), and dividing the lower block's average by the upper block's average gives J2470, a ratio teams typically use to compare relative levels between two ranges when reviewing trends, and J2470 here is 0.64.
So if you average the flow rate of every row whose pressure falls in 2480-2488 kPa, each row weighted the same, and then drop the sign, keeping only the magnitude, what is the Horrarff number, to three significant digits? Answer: 469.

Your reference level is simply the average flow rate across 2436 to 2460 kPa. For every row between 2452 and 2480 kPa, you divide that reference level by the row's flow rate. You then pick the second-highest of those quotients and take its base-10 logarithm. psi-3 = -0.109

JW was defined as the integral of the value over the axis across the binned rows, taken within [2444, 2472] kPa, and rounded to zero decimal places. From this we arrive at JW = 10048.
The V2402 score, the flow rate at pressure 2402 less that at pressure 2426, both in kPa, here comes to -70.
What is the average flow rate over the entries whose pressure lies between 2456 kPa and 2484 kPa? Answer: 461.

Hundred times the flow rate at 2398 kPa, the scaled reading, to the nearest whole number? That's 43600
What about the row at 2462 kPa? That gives 42700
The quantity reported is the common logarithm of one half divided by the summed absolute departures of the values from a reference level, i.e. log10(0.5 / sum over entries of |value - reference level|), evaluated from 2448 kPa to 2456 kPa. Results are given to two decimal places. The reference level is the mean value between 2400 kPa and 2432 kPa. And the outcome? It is -2.77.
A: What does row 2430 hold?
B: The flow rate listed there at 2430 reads 479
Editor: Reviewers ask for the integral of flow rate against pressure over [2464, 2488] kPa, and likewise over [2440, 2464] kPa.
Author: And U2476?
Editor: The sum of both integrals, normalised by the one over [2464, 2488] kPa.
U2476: 1.64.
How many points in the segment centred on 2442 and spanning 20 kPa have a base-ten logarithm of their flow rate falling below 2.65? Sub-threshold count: 5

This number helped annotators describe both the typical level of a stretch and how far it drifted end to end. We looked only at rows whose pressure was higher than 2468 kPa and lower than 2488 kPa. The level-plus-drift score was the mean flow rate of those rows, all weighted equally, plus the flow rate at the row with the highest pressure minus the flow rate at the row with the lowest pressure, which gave 452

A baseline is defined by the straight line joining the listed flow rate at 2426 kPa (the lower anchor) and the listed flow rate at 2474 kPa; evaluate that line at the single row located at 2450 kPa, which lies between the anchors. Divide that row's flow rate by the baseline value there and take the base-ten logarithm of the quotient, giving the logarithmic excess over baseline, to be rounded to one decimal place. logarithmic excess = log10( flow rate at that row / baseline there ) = -0.3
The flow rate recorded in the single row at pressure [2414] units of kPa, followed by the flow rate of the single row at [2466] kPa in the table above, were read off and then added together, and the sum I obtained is 834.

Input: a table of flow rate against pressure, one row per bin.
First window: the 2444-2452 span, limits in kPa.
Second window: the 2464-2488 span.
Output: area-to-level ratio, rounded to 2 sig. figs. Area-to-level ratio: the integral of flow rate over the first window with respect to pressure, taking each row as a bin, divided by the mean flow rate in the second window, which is 3.5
